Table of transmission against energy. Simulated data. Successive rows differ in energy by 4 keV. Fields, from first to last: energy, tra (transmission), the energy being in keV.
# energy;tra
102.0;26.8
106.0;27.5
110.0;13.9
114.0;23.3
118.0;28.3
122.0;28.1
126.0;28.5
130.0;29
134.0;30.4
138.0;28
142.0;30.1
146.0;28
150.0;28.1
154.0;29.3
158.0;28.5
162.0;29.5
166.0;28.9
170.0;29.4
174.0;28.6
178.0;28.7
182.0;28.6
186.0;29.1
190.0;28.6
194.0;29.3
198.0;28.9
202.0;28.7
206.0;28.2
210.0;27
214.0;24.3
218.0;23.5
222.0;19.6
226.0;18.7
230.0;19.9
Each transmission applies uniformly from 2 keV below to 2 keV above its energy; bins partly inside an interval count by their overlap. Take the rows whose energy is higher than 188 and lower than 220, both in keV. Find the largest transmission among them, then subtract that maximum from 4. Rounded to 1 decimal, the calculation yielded -25.3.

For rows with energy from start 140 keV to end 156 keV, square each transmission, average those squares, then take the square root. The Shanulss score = 28.9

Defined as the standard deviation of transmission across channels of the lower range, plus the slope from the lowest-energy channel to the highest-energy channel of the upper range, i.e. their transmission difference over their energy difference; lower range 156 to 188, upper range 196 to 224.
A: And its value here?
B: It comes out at 0.0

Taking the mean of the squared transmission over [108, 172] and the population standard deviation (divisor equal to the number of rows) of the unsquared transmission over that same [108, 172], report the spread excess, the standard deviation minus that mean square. -772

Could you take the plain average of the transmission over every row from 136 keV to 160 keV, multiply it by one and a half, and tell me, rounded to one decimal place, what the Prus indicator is 43.0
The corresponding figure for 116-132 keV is 42.7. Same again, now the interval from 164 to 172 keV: 43.7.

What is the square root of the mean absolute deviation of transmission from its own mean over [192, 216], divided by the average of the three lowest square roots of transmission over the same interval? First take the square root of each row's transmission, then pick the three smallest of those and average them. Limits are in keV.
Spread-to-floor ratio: 0.23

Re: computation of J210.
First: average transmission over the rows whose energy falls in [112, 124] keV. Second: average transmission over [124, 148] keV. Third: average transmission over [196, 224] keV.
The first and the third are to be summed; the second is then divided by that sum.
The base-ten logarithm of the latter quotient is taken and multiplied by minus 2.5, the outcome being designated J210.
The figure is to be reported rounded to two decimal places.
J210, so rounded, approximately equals 0.64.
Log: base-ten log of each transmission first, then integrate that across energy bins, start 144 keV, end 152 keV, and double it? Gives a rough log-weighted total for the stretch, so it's 23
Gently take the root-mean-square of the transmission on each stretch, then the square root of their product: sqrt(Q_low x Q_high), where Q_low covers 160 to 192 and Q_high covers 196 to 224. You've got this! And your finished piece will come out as 27.4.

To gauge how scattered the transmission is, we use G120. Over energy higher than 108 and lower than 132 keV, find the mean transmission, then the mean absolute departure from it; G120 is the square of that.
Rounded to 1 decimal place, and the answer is 19.3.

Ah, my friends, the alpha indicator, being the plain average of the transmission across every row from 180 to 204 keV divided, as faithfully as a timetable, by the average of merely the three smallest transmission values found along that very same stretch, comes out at 1.01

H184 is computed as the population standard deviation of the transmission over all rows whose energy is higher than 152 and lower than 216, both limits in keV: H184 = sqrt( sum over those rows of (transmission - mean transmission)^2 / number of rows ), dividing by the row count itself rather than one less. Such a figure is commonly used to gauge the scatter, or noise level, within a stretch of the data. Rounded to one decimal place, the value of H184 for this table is 1.2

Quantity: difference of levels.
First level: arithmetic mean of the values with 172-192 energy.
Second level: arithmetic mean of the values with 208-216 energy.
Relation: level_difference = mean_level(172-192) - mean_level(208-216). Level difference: 3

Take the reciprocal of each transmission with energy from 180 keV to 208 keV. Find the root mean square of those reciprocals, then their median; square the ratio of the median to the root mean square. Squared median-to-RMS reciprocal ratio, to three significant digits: 1.00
